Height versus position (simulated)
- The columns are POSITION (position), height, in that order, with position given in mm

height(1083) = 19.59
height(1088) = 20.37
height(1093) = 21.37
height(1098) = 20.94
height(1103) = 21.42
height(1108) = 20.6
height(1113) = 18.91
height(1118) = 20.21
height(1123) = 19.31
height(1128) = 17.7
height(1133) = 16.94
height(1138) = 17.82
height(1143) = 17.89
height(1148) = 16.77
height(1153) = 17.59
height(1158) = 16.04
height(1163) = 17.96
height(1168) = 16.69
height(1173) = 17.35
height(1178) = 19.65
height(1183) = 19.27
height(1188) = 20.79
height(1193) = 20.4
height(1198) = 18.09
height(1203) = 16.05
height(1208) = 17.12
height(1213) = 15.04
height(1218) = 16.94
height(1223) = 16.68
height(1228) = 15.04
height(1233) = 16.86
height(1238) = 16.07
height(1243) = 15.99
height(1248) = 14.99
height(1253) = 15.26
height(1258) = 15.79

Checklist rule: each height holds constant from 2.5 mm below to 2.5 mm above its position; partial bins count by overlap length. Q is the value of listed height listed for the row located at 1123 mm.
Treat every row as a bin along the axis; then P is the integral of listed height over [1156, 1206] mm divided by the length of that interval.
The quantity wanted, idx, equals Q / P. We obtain 1.06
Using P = 18.2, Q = 19.31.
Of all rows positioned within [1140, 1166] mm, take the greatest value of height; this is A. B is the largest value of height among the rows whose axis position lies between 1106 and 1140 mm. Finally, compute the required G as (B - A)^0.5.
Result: 1.62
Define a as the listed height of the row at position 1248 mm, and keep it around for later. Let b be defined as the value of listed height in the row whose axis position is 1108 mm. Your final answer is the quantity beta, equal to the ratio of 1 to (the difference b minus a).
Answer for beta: 0.2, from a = 14.99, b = 20.6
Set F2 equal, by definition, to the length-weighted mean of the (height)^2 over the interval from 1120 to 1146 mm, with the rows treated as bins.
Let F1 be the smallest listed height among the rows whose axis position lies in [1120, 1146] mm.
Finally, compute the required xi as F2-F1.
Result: 306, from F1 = 16.94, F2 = 323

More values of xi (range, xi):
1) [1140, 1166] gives 282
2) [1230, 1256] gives 236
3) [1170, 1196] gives 361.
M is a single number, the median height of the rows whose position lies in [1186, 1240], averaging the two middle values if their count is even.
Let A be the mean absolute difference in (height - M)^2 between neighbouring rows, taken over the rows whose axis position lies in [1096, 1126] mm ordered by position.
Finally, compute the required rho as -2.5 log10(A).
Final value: -2.0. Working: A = 6.6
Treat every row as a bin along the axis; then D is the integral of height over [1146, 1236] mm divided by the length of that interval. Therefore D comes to 17.5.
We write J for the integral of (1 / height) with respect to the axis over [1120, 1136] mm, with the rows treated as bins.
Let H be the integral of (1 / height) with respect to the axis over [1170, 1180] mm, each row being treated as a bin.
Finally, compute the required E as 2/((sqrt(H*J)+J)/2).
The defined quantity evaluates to 2.52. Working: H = 0.5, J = 0.9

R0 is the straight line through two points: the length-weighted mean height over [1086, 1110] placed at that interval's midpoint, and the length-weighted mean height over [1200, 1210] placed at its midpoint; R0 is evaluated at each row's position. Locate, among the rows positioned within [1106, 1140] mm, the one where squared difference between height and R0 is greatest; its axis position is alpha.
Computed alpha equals 1133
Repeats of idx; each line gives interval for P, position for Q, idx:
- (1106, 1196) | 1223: 0.91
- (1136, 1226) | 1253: 0.86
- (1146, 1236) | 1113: 1.08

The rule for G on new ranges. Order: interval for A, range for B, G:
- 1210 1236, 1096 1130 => 2.12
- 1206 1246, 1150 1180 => 1.59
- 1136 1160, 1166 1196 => 1.70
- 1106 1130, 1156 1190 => 0.44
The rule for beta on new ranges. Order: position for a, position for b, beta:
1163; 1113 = 1.1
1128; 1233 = -1.2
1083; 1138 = -0.6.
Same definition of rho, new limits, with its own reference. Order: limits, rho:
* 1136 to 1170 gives 0.6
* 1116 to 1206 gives -1.2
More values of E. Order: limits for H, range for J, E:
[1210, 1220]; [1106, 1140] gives 1.39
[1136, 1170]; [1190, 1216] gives 1.24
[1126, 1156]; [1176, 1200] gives 1.50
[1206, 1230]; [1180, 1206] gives 1.42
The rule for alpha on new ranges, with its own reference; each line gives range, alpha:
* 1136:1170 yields 1158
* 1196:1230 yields 1213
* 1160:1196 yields 1188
